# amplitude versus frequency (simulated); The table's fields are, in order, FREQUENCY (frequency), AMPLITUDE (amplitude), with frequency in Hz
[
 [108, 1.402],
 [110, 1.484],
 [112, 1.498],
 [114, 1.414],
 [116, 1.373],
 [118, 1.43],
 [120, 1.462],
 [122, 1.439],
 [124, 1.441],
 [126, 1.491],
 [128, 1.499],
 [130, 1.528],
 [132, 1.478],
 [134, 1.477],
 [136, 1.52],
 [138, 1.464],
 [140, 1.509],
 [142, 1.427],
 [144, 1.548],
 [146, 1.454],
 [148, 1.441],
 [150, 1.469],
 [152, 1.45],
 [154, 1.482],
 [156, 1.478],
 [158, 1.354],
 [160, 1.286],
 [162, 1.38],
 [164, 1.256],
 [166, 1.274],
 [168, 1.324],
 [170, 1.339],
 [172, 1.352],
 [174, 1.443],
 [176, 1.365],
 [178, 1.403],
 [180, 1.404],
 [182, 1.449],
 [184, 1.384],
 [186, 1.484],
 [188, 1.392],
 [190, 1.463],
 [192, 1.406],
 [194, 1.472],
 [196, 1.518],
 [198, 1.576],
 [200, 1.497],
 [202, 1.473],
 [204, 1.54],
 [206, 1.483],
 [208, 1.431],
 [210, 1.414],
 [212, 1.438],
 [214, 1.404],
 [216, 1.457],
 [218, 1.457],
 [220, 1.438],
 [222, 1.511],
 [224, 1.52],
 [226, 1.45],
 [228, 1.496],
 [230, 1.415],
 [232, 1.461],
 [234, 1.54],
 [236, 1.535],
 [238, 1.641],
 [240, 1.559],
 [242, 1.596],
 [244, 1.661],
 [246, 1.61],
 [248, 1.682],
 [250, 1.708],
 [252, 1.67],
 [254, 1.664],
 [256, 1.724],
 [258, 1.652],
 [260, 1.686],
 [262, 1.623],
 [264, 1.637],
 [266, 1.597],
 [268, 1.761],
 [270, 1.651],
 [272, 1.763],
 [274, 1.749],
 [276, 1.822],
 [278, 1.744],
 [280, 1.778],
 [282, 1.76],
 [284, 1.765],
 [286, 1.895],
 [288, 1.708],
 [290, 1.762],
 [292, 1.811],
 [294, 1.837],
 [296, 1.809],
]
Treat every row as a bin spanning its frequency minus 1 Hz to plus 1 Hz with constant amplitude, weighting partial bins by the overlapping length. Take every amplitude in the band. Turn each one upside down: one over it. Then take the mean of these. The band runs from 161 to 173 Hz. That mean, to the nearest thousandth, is 0.758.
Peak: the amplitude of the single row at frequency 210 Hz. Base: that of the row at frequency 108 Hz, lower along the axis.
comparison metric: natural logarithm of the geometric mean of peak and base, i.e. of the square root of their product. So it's 0.34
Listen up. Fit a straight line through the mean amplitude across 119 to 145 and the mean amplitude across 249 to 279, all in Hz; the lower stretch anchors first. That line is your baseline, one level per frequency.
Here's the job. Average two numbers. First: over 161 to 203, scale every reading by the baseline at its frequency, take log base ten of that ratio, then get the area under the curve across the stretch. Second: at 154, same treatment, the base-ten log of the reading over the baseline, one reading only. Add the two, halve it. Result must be -0.95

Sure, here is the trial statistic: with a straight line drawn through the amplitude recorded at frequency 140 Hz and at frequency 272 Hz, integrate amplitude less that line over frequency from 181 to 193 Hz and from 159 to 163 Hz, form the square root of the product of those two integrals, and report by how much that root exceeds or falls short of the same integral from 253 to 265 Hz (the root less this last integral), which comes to 2.2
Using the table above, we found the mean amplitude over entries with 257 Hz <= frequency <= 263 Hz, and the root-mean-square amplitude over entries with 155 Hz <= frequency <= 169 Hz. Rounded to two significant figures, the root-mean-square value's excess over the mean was -0.32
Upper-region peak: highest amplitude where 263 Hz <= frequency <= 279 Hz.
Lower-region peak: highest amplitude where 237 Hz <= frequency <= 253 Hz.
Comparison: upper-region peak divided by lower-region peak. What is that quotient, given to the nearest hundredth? 1.07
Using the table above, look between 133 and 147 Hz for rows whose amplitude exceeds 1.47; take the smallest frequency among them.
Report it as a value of 134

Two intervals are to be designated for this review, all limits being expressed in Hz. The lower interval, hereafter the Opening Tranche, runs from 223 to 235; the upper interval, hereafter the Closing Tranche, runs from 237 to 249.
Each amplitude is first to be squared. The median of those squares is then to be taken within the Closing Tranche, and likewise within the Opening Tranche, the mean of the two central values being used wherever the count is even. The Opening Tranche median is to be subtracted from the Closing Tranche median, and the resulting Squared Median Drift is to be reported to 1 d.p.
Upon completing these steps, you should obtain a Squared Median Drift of 0.5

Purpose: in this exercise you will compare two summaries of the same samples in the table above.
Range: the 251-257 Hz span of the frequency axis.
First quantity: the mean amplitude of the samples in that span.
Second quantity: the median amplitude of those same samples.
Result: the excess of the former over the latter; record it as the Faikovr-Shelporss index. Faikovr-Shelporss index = 0.016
